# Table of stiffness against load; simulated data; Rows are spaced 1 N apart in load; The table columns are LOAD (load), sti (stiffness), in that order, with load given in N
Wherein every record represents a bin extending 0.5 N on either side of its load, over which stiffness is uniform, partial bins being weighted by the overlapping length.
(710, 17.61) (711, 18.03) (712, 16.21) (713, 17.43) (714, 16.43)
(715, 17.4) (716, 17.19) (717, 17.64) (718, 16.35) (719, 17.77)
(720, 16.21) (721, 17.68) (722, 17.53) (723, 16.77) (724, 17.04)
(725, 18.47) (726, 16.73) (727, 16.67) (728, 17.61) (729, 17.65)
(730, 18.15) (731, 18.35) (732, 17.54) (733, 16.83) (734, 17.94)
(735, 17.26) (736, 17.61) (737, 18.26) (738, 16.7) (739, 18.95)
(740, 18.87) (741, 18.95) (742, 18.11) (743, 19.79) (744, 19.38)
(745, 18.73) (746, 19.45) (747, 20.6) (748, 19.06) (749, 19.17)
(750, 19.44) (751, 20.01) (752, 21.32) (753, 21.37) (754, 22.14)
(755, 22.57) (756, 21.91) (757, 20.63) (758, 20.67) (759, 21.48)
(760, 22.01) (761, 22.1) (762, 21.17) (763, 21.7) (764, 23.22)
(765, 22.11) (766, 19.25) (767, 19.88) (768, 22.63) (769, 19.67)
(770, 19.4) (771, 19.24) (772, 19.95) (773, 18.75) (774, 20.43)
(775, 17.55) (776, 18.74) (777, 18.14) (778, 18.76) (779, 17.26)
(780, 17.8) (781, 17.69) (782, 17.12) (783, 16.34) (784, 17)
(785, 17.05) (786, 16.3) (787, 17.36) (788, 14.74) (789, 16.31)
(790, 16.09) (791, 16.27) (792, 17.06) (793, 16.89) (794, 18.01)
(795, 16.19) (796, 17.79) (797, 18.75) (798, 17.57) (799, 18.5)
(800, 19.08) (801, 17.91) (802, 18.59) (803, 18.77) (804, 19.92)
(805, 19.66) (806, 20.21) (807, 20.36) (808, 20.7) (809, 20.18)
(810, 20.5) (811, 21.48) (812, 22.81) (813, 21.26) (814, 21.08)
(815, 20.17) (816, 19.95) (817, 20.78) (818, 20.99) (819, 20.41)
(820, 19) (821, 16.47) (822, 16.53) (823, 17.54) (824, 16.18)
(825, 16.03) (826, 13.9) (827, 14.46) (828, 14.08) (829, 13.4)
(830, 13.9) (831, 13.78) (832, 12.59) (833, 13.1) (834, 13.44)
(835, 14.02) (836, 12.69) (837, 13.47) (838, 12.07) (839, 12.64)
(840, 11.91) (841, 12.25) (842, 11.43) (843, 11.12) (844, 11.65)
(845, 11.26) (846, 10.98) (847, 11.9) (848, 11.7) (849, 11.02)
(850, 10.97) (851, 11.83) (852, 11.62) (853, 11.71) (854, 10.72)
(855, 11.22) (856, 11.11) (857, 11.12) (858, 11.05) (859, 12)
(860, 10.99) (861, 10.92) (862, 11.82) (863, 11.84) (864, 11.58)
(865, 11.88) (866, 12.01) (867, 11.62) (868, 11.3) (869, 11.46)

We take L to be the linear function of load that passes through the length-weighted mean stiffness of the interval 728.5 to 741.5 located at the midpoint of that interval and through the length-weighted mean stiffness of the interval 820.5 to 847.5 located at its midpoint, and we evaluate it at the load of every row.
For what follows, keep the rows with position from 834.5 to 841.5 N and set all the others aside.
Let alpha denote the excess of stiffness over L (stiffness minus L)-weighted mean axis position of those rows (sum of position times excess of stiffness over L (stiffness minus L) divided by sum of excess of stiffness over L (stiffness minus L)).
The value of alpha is 839.7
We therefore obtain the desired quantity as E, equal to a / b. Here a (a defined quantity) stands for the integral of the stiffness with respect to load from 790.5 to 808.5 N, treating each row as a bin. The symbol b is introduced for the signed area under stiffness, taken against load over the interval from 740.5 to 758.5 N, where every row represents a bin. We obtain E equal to 0.91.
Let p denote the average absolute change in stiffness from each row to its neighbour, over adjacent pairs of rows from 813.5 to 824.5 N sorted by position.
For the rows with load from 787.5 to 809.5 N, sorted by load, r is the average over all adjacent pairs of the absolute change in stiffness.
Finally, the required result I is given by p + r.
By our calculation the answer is 1.7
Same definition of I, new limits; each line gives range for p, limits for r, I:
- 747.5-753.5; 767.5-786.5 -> 1.4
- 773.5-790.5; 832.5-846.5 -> 1.6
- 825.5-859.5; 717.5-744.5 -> 1.4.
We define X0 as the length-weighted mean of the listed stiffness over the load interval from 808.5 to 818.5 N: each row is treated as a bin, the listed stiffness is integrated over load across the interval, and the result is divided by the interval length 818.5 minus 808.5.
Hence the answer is 21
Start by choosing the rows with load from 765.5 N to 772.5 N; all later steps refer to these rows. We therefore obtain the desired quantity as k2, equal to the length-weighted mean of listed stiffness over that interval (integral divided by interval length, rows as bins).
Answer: 20.0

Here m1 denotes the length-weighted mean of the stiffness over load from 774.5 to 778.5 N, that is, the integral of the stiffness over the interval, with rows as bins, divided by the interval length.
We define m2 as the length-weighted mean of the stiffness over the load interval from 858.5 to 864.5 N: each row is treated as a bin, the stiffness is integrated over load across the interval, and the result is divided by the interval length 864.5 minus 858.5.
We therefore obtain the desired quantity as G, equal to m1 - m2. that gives 7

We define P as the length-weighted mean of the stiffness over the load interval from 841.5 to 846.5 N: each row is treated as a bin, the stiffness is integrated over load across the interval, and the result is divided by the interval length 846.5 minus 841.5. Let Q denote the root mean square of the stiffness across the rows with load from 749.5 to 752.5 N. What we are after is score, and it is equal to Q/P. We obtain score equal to 1.8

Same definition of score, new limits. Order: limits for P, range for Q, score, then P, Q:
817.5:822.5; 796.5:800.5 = 1.0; 18.7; 18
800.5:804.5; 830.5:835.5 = 0.7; 18.8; 13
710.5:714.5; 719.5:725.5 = 1.0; 17.0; 17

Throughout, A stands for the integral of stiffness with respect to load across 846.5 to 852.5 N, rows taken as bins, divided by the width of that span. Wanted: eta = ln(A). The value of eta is 2.44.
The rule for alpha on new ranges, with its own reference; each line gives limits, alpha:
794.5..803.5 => 799.5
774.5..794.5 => 783.5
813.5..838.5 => 817.9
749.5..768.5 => 759.6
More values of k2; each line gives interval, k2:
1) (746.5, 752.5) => 19.9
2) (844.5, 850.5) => 11.3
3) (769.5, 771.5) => 19.3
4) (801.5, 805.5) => 19.2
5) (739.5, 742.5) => 18.6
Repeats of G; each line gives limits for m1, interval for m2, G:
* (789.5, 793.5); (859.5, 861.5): 6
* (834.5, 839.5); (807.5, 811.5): -8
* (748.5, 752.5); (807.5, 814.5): -1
